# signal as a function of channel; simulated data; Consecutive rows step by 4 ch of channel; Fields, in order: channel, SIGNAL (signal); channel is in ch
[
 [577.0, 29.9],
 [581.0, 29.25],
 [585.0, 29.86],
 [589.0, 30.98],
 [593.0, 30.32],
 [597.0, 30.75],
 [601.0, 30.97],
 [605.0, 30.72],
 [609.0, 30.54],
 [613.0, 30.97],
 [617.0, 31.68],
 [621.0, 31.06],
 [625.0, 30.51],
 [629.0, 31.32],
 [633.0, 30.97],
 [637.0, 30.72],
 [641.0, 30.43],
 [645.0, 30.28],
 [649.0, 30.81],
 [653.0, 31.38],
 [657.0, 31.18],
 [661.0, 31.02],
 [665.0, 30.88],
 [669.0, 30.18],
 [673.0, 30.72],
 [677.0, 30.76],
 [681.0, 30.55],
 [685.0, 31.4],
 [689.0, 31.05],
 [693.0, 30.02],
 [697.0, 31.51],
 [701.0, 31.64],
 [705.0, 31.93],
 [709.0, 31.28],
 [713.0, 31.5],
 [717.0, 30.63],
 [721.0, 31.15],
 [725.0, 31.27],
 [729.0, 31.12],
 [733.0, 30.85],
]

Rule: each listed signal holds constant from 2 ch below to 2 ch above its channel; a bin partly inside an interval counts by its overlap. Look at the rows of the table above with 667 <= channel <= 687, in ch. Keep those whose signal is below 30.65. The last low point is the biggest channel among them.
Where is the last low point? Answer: 681.0 ch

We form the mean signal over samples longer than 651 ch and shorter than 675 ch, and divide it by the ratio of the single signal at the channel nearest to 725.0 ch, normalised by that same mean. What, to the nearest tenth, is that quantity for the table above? 30.5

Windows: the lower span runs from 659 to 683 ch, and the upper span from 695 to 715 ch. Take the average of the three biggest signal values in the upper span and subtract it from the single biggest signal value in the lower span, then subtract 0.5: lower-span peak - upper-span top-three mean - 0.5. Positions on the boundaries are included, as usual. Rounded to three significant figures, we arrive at -1.17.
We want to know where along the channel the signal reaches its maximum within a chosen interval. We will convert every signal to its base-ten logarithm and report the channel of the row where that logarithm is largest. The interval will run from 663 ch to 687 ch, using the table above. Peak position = 685.0 ch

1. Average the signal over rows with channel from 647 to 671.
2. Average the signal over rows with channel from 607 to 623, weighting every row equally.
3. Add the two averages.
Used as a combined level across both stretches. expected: 61.97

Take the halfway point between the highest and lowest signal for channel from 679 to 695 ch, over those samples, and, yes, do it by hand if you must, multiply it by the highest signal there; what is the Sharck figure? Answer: 964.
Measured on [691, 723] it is 989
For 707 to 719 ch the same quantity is 979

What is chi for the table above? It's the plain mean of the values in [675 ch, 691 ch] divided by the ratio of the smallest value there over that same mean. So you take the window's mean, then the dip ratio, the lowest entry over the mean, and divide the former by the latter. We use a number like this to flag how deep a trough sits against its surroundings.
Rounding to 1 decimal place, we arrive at 31.3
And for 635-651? 30.8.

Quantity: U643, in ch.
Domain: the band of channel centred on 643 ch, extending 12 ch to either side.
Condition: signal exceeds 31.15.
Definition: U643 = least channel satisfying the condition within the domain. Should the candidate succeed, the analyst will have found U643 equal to 653.0 ch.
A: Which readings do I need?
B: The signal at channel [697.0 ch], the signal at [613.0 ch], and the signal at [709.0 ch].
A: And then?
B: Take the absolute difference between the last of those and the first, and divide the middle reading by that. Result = 135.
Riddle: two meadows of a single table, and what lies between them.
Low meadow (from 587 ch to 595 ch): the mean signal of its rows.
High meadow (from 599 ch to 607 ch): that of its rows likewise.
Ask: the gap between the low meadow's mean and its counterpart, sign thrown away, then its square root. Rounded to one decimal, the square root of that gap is 0.4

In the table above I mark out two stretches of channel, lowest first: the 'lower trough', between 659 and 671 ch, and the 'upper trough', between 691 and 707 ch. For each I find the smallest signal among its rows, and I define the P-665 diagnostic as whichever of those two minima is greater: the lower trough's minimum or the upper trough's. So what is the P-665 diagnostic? 30.2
